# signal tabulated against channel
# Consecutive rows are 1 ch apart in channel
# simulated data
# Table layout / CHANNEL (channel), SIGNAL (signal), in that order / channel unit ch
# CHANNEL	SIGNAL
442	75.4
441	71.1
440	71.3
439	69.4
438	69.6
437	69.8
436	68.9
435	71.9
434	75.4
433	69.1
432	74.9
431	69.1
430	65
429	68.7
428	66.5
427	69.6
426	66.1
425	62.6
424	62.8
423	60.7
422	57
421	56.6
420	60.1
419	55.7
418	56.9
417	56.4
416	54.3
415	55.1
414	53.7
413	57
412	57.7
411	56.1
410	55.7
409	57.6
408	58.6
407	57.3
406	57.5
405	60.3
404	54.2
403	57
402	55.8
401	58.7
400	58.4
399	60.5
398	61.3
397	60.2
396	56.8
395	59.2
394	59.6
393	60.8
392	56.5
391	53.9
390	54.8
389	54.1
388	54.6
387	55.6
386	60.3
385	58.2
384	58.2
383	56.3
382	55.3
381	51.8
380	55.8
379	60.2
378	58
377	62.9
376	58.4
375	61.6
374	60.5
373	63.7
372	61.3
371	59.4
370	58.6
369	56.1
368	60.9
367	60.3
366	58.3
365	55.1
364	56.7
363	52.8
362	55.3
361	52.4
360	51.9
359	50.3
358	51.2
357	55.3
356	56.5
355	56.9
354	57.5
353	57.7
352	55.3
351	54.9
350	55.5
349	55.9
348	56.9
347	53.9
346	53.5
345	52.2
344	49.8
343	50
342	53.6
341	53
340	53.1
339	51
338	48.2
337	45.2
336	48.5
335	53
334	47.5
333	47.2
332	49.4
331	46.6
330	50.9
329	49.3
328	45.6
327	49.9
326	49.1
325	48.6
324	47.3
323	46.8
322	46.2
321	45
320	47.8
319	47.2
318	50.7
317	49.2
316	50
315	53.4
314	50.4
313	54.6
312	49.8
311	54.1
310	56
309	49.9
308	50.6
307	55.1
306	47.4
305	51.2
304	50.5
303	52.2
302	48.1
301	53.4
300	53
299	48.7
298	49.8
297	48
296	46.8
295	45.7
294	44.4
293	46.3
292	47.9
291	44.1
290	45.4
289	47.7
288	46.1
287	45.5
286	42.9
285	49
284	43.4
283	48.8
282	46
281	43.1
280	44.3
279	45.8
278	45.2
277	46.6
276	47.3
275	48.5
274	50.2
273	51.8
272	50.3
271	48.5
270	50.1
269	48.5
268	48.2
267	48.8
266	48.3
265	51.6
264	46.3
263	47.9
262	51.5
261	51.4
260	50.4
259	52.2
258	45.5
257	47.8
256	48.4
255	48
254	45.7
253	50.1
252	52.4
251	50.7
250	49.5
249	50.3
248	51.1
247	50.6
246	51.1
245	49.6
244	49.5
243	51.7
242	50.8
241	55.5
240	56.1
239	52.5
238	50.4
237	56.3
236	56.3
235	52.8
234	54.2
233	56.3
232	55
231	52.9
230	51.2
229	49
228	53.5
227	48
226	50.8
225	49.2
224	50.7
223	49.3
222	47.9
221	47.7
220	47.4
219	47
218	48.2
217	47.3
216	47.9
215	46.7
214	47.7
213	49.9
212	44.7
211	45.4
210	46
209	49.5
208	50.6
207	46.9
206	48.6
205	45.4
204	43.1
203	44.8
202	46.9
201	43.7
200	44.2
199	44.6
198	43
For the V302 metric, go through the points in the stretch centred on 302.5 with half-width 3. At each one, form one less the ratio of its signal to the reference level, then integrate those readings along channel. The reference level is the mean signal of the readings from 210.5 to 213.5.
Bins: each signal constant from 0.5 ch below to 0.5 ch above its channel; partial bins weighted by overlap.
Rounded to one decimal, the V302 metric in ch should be -0.6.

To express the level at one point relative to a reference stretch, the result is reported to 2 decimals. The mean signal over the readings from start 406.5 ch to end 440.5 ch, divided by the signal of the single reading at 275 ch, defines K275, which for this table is 1.30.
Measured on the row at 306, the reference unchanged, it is 1.33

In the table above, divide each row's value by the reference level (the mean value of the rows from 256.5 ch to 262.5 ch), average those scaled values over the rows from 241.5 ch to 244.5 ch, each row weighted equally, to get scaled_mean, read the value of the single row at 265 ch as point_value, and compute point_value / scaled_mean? 50.7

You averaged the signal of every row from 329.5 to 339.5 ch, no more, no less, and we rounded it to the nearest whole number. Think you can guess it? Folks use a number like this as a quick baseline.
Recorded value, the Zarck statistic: 49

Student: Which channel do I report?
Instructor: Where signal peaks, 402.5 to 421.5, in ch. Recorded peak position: 405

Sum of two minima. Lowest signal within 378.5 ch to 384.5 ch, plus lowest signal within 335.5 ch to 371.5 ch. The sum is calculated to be 97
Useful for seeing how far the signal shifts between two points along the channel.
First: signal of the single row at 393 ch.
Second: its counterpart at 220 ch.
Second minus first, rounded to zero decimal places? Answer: -13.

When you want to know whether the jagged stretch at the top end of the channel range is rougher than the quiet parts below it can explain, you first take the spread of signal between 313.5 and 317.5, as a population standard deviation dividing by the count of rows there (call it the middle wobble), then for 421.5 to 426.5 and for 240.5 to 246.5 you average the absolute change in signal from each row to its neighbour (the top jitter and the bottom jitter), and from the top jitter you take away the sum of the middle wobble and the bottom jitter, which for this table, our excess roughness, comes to -1.1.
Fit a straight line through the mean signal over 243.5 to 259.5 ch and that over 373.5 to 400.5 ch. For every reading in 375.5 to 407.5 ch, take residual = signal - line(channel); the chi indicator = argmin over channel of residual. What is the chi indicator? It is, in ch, 381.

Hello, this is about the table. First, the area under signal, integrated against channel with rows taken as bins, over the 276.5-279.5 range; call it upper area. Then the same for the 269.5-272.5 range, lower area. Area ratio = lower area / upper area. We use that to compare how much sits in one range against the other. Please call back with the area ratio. 1.082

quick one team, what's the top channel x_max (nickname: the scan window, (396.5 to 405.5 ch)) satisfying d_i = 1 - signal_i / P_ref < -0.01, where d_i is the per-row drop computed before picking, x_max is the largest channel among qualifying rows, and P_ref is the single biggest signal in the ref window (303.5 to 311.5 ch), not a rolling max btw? 405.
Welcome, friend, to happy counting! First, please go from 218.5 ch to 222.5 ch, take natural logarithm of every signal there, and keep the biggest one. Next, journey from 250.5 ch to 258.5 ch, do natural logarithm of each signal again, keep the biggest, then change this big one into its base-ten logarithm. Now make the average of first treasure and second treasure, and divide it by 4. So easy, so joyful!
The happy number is 0.558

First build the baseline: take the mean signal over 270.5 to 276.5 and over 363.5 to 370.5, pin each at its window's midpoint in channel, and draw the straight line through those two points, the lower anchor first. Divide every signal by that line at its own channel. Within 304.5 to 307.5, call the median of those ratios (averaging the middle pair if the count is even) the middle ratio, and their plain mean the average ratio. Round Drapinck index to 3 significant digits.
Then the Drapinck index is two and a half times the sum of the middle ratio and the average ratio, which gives 4.89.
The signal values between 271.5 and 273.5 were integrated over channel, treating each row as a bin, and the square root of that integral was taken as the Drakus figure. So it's 10.1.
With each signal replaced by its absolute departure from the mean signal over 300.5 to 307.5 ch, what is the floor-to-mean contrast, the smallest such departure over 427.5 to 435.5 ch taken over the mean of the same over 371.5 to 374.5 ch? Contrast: 1.3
